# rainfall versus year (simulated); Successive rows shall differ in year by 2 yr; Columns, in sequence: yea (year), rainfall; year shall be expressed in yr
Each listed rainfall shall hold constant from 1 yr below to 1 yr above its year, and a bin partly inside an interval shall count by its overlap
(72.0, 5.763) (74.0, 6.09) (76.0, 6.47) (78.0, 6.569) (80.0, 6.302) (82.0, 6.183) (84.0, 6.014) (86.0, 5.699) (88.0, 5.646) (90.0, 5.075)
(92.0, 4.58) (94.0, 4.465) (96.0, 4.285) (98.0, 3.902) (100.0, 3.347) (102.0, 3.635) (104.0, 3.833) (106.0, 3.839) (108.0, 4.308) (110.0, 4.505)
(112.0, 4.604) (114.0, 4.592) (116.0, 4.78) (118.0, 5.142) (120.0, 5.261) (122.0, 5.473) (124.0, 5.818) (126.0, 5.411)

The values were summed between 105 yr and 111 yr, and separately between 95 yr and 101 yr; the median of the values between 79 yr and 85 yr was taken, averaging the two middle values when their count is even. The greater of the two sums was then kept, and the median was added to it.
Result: 18.8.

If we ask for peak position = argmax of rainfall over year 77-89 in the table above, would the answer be 78.0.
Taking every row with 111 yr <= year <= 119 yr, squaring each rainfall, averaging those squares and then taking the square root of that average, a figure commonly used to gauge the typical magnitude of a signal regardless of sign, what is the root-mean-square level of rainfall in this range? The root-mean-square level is 4.8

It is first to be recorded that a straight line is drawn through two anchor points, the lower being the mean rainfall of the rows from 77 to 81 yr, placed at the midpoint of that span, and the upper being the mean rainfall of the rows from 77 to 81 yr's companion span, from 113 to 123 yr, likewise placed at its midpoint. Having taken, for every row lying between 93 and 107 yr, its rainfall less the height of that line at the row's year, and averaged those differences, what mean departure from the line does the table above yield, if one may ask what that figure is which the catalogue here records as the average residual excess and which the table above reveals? -1.8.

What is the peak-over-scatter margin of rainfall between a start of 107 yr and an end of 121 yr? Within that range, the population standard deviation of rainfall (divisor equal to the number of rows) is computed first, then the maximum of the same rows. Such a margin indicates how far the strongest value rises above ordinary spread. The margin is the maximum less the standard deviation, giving 4.9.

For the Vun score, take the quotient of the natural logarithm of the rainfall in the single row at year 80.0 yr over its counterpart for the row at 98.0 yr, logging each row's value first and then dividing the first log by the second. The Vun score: 1.4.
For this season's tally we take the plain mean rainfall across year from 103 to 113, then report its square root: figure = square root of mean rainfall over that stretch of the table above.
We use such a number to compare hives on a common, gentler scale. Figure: 2.05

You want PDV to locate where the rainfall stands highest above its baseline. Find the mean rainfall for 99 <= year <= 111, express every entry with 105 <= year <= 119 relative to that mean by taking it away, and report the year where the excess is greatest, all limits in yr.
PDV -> 118.0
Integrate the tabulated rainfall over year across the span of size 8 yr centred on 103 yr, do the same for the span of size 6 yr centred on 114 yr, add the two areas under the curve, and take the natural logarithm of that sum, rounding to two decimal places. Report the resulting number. 4.05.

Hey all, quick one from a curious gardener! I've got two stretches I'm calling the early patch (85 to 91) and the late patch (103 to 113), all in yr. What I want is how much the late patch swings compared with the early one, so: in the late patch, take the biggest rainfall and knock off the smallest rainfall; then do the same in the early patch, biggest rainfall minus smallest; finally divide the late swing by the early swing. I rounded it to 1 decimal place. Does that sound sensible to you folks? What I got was 1.2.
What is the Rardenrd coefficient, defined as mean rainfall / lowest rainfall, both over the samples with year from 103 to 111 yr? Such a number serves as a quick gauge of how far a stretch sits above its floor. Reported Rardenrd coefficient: 1.08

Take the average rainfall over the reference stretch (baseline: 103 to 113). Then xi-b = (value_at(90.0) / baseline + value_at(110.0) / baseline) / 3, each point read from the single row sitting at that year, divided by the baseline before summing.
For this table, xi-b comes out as 0.76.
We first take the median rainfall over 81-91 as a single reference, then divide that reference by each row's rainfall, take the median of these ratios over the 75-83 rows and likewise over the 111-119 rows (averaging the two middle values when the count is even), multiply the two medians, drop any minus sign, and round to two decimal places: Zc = 1.08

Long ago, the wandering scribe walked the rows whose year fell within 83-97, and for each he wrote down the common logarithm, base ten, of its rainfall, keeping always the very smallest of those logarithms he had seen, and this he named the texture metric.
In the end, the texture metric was 0.63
